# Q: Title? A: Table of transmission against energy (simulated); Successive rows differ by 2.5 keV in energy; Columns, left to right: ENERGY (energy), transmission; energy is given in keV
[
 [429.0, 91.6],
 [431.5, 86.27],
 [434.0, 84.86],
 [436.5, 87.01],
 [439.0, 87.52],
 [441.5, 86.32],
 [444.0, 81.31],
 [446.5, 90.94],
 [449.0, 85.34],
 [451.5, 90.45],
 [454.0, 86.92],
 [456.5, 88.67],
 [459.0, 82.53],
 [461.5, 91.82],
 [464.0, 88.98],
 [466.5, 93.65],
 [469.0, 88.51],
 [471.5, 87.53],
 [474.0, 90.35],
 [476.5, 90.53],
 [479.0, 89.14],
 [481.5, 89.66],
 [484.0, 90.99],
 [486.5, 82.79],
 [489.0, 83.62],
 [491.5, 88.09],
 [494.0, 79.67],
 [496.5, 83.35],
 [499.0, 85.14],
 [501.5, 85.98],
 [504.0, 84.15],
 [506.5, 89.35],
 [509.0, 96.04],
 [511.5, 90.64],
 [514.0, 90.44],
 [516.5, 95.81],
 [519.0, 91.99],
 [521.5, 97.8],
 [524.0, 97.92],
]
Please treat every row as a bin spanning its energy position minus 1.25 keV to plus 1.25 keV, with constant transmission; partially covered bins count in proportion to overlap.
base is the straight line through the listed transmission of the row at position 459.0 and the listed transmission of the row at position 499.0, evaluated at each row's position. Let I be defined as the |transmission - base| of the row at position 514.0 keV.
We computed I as 4.3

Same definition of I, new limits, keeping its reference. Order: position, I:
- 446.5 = 9.2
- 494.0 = 5.1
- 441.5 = 4.9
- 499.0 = 0.0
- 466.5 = 10.6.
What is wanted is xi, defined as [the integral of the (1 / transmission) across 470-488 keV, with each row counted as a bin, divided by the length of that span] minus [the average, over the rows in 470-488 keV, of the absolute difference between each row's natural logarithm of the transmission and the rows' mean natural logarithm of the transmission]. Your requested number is -0.012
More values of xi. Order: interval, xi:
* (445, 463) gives -0.020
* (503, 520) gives -0.021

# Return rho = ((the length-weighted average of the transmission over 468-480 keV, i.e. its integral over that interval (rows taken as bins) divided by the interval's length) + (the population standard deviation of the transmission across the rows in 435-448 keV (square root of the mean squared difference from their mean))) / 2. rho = 46.2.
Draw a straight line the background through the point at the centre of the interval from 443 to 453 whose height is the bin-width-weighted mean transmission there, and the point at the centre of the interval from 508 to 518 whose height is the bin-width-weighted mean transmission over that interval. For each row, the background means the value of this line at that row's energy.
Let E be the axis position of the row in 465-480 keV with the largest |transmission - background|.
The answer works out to 466.5 keV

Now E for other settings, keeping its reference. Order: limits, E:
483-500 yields 494.0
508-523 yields 521.5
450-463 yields 459.0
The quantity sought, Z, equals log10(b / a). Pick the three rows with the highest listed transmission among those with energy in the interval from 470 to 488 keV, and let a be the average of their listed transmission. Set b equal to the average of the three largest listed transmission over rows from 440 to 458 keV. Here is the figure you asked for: -0.003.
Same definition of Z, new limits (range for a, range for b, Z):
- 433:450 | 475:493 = 0.009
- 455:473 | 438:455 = -0.009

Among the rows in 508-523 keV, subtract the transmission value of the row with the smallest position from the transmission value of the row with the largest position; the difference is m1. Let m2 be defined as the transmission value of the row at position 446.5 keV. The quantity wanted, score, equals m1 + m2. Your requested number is 93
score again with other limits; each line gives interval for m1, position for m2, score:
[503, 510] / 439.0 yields 99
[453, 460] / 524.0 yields 94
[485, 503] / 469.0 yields 92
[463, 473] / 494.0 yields 78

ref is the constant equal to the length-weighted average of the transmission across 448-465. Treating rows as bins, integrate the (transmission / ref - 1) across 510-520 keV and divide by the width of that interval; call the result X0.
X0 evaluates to 0.051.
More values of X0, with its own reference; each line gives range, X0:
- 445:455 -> 0.005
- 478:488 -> 0.002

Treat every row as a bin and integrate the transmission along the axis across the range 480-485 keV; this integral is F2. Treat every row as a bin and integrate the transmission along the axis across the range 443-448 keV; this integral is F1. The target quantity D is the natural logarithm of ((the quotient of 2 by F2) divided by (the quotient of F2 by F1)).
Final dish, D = -5.46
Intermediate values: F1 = 432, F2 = 451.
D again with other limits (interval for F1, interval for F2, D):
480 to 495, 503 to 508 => -4.30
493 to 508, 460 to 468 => -5.34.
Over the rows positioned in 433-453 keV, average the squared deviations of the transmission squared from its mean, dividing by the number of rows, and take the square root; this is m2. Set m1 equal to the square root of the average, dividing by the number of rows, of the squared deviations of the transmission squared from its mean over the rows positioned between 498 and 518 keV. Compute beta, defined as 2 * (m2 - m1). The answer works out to -533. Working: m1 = 768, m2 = 501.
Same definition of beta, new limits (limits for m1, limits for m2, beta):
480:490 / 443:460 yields -56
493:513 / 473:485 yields -1434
